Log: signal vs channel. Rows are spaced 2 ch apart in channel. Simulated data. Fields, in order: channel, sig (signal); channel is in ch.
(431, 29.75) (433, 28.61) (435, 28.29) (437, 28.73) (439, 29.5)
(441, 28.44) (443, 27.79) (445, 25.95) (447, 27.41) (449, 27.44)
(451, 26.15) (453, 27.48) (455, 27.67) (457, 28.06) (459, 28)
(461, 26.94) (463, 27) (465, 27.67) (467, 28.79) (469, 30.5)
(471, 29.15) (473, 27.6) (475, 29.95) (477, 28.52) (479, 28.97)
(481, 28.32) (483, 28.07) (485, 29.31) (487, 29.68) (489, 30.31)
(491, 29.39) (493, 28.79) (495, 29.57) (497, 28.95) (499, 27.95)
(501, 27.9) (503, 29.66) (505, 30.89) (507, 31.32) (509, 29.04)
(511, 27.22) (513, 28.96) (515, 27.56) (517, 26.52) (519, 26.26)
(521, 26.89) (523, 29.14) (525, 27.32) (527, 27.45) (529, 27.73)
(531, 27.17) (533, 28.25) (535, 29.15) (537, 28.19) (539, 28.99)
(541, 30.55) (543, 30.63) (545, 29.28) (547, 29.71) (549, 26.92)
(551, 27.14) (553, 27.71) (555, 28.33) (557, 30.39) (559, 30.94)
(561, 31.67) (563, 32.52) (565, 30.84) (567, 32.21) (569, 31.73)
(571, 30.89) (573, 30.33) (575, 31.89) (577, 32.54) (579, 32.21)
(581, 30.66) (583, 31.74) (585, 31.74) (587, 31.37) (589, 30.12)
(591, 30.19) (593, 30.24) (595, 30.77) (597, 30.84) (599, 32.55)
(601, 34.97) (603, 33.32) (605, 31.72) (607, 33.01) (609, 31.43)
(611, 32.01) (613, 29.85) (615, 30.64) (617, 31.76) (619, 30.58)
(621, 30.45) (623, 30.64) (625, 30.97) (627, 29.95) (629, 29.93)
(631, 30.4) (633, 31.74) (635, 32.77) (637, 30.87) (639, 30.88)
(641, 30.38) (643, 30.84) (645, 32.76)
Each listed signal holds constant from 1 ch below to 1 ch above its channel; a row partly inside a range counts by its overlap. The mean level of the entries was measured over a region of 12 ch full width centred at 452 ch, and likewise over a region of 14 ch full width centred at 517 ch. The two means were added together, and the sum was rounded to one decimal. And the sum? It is 54.9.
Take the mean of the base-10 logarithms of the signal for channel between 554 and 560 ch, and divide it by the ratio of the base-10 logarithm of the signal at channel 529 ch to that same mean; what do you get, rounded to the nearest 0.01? 1.51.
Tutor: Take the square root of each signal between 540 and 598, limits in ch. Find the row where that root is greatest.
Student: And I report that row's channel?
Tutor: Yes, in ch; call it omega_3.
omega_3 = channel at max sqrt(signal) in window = 577 ch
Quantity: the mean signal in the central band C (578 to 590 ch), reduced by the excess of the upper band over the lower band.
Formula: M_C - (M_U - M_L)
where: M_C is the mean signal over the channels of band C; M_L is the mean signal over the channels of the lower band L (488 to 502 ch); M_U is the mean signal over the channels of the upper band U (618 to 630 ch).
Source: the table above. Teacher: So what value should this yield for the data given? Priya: 29.9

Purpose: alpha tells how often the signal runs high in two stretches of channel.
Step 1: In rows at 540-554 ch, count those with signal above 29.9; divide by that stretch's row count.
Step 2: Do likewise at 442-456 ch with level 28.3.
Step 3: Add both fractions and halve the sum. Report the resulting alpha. 0.1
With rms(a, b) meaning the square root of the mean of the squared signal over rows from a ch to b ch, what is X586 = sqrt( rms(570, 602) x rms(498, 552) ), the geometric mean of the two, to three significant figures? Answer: 29.9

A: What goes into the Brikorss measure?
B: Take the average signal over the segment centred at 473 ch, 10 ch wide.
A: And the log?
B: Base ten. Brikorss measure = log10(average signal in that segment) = 1.465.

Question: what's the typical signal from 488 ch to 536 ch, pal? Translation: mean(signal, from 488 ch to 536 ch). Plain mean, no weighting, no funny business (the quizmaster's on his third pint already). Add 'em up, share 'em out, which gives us 28.5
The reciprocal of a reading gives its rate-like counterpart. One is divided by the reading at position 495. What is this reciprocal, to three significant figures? 0.0338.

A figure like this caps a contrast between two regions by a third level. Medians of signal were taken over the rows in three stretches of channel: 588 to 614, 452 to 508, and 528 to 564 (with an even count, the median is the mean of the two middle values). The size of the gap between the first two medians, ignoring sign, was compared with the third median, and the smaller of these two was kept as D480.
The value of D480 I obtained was 2.64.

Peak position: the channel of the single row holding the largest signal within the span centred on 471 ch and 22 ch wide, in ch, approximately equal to 469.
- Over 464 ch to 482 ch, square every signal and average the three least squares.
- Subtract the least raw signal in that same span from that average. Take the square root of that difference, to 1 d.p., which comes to 27.4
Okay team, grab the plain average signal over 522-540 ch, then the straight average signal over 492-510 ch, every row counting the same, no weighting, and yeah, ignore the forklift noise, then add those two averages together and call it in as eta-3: 57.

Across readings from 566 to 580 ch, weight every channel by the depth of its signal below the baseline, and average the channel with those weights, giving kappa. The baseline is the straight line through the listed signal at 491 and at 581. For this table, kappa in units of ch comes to 573.5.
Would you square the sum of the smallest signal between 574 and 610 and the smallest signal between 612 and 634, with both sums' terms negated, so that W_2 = 3596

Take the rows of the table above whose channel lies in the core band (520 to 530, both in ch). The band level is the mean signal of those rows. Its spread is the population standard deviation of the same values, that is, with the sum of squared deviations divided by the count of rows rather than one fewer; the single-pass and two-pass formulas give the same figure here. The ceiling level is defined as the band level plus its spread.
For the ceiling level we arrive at 28.5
